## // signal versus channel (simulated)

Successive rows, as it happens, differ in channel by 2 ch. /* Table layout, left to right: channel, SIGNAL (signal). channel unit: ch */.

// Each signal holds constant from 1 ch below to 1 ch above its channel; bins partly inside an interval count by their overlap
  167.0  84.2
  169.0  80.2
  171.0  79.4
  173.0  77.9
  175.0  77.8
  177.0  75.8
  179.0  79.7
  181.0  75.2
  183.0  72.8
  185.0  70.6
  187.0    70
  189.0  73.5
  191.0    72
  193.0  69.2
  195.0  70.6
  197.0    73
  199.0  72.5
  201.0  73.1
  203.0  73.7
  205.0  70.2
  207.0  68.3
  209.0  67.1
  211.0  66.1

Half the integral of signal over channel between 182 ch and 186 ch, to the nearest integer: 143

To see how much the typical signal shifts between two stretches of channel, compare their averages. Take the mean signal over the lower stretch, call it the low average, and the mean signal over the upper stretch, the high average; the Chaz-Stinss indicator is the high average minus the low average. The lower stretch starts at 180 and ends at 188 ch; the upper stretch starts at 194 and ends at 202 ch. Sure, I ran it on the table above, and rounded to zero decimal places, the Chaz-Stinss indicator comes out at 0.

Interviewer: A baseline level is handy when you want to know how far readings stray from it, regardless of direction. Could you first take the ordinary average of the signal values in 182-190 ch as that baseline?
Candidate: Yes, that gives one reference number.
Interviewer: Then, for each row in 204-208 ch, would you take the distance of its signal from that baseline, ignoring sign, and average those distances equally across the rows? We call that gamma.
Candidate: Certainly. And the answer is 2.5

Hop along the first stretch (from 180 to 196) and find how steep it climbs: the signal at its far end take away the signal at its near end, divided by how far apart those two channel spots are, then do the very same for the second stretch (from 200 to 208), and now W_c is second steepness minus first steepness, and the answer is -0.5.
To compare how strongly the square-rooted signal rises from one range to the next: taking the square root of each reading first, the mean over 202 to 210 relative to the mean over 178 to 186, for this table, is 0.97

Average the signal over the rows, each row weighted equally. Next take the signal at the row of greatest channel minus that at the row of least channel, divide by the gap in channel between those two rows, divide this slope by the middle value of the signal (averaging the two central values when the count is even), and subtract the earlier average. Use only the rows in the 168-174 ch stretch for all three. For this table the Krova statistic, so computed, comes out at -79.2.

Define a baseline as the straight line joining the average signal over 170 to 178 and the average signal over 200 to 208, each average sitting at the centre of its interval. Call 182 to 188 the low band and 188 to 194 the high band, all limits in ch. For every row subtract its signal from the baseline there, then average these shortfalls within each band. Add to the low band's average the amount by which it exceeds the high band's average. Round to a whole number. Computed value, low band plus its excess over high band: 6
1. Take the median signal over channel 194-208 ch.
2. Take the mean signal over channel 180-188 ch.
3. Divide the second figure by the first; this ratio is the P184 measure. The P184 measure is 1.00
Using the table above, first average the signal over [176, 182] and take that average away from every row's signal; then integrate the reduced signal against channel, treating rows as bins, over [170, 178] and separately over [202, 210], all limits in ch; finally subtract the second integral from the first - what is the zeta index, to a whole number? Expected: 63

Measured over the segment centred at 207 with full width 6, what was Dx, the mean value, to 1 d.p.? 68.5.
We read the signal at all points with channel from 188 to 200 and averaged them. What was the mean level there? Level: 71.8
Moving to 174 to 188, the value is 74.6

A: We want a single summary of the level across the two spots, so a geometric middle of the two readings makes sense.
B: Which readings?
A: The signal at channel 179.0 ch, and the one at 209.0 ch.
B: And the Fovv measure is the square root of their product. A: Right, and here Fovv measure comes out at 73.1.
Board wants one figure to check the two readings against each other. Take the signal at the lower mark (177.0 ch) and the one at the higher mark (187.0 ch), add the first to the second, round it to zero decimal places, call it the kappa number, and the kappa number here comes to 146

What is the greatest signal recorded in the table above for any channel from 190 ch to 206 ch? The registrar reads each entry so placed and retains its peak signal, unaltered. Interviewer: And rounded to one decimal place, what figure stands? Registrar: 73.7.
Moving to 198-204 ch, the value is 73.7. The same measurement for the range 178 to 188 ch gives 79.7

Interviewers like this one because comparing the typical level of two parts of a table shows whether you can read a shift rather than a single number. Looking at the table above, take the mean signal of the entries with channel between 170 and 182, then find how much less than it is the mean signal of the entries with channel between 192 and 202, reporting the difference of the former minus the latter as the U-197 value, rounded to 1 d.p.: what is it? 6.0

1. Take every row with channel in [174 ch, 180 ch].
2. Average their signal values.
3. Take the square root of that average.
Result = 8.8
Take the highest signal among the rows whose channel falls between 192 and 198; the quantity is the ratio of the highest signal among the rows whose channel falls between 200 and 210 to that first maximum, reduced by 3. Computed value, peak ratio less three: -1.99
